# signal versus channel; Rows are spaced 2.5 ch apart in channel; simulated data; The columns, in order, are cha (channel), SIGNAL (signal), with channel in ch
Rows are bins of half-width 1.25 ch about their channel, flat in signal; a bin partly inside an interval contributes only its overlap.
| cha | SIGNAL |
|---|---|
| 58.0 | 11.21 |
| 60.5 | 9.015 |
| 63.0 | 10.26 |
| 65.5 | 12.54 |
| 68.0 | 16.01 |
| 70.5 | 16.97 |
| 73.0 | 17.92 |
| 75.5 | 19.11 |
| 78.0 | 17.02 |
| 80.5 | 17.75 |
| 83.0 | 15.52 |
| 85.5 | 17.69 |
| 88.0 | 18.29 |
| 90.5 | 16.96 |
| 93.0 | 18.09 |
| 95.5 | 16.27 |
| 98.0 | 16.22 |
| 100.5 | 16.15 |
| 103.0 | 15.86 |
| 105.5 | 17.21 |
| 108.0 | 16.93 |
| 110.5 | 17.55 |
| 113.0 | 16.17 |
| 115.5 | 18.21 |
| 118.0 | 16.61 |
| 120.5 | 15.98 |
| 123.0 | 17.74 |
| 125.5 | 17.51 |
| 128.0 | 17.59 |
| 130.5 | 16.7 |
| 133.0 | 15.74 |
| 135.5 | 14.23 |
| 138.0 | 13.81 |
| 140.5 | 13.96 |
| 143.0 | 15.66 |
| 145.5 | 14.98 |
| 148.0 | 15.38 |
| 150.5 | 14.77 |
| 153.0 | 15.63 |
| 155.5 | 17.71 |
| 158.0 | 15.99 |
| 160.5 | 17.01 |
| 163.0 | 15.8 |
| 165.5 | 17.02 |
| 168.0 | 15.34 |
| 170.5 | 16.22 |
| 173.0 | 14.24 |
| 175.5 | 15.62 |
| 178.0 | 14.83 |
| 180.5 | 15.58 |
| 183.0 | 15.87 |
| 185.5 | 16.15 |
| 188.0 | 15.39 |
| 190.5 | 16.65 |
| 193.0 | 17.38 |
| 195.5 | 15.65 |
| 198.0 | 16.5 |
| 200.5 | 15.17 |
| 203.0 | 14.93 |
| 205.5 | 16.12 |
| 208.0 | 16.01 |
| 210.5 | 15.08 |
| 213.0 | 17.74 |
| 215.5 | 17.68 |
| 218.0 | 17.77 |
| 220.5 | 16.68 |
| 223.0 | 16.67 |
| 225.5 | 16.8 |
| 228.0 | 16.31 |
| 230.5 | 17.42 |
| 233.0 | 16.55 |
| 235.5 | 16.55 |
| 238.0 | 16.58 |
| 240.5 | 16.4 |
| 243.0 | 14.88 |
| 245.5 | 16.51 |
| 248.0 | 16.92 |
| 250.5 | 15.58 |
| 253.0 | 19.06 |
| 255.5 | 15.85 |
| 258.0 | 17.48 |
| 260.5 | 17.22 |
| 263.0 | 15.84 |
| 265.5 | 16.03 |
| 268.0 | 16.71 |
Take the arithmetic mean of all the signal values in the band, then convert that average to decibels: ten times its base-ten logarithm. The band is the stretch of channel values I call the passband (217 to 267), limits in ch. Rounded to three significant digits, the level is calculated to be 12.2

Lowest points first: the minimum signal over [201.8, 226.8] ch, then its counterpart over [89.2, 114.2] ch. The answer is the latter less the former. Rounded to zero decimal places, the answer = 1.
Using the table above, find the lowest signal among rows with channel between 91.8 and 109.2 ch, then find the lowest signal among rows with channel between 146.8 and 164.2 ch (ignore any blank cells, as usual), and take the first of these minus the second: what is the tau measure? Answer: 1.1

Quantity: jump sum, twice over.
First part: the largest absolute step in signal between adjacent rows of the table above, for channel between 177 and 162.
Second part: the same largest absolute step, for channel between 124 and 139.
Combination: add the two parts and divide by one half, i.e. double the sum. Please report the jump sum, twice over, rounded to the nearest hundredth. 6.98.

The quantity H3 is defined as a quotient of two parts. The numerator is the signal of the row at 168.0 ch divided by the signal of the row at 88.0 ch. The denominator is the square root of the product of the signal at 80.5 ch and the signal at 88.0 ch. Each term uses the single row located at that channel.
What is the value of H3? 0.047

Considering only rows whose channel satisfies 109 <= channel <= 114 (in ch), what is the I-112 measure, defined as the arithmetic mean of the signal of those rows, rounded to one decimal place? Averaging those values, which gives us 16.9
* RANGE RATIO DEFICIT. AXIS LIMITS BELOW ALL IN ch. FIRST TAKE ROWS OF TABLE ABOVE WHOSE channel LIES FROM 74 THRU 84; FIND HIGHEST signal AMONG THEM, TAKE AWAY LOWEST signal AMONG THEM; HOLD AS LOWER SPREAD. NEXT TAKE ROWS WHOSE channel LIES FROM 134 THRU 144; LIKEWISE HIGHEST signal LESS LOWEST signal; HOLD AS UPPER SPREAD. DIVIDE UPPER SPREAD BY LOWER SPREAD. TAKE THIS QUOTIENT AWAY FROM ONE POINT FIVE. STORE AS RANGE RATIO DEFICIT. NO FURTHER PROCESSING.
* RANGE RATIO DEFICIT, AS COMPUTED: 1.0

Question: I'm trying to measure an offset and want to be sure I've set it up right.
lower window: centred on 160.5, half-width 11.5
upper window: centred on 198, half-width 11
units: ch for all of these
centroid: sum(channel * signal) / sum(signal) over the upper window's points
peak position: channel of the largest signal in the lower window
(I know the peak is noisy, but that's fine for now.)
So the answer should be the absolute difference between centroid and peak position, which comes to 42.4 ch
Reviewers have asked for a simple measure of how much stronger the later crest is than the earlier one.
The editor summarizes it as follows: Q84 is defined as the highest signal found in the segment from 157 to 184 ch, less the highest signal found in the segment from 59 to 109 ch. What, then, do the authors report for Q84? -2.1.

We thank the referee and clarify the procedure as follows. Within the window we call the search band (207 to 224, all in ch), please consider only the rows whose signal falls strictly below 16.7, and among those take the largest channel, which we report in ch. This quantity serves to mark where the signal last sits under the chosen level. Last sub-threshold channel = 223.0 ch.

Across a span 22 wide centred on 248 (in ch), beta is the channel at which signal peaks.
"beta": 253.0 ch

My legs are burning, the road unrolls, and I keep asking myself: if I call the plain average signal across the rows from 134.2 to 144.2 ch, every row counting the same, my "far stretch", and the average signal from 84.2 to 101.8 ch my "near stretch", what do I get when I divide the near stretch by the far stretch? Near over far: 1.19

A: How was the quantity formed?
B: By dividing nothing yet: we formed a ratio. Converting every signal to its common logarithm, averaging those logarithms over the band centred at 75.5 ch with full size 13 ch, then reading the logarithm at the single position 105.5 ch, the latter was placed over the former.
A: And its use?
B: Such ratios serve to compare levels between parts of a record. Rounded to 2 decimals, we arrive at 0.99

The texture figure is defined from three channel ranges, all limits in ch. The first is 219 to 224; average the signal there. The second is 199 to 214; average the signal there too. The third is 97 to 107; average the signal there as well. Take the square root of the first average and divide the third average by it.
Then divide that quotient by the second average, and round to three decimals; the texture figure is 0.253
